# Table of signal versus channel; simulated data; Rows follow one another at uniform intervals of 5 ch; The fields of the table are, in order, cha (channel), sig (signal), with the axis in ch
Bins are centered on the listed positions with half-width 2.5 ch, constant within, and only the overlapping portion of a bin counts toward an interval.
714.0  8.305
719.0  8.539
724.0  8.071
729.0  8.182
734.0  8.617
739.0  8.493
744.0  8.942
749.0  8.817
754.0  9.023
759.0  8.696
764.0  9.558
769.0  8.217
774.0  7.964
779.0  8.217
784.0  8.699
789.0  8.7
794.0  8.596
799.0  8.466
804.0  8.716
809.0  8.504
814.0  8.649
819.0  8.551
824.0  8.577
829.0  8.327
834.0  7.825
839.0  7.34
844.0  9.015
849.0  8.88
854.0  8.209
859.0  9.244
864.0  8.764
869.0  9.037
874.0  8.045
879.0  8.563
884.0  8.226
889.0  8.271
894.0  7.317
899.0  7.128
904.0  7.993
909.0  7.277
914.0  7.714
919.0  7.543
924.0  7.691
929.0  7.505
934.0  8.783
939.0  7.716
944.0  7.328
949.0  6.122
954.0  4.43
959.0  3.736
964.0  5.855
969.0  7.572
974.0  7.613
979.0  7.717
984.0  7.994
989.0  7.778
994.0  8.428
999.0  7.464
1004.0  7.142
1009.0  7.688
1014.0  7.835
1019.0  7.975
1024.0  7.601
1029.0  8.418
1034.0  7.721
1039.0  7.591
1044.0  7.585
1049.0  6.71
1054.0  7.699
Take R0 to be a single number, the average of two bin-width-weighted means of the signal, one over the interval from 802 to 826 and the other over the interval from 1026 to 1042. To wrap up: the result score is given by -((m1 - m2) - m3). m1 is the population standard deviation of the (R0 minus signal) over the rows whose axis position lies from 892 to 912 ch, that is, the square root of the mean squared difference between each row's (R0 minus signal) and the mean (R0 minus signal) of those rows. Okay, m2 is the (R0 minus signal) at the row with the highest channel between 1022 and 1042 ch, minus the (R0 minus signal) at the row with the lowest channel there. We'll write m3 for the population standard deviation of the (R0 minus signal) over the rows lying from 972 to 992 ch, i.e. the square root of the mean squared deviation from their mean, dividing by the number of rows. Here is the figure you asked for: -0.2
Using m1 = 0.33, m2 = 0.0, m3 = 0.1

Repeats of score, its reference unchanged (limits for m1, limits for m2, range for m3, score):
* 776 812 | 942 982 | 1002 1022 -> -0.2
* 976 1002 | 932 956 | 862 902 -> 4.7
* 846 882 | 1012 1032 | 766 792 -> -0.7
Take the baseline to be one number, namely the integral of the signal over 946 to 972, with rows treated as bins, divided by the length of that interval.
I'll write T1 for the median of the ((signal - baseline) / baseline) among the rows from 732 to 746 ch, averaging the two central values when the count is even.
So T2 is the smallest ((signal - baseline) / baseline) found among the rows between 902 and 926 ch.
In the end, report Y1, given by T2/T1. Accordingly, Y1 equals 0.55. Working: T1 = 0.53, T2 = 0.296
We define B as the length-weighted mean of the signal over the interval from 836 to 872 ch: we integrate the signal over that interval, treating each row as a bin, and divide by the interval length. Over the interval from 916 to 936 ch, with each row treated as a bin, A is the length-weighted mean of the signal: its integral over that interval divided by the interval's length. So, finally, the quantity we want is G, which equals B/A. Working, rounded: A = 7.85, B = 8.62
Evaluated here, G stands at 1.10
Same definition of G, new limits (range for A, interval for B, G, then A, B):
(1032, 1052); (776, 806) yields 1.16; 7.40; 8.55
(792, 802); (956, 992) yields 0.81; 8.54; 6.88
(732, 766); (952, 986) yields 0.72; 8.87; 6.42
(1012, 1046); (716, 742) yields 1.07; 7.82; 8.39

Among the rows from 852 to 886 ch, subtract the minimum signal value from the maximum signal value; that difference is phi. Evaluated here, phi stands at 1.2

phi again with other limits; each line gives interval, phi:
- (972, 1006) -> 1.3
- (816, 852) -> 1.7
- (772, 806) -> 0.8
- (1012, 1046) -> 0.8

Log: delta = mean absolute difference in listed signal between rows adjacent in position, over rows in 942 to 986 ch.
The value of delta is 0.98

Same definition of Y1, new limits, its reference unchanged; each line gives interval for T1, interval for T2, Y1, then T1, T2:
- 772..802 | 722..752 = 0.84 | 0.52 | 0.437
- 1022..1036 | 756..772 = 1.24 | 0.37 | 0.463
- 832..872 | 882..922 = 0.47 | 0.57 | 0.269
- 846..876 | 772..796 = 0.73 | 0.57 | 0.418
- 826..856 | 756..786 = 0.89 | 0.47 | 0.418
